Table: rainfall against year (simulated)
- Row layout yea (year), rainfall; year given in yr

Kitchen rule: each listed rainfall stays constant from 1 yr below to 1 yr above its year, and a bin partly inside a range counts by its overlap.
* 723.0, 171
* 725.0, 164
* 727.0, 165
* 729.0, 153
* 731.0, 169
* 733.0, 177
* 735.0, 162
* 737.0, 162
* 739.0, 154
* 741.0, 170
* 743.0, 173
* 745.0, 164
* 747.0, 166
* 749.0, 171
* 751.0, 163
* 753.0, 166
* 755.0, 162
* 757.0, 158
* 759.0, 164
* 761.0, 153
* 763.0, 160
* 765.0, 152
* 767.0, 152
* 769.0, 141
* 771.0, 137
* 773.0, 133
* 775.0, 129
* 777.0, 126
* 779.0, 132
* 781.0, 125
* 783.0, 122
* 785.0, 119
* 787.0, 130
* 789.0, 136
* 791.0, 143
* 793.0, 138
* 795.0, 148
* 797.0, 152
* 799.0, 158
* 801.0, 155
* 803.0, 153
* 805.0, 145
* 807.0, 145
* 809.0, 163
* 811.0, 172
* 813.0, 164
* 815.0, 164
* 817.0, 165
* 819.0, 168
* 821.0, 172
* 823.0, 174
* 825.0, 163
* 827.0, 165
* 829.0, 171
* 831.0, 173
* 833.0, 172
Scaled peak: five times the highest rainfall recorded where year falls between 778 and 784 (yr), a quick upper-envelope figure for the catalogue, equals 660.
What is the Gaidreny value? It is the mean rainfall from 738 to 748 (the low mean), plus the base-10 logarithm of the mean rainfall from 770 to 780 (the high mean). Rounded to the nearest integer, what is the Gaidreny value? 168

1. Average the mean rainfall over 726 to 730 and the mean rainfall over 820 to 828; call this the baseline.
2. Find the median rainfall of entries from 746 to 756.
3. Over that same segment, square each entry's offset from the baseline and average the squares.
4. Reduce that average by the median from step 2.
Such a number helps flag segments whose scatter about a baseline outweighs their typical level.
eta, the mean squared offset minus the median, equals -153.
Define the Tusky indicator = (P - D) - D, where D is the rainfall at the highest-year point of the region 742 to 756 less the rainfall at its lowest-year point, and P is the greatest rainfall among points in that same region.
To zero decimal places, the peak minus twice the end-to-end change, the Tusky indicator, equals 195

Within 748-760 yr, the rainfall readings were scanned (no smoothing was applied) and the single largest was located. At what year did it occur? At 749.0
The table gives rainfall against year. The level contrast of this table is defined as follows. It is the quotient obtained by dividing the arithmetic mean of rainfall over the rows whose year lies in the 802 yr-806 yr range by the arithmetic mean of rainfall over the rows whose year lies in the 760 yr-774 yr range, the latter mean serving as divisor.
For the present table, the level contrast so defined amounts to 1.01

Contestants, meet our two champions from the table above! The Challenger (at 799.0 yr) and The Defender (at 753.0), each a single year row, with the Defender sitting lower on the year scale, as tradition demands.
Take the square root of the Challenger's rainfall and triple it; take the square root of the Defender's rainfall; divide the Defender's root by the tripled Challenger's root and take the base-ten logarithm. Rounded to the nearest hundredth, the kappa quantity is -0.47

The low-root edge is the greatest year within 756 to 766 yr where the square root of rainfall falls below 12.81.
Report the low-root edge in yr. 765.0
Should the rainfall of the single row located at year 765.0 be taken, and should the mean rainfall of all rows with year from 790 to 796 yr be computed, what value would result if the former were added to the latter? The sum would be 295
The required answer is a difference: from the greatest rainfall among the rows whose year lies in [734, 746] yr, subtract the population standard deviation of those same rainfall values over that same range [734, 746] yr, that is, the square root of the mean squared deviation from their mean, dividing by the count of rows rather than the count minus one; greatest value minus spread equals 167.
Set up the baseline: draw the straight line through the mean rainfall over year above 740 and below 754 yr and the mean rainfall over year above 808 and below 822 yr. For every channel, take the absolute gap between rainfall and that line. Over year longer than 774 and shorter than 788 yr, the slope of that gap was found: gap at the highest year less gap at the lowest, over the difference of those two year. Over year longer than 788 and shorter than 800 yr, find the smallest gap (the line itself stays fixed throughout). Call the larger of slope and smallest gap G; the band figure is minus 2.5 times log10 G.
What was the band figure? -2.39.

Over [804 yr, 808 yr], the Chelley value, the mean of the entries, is 145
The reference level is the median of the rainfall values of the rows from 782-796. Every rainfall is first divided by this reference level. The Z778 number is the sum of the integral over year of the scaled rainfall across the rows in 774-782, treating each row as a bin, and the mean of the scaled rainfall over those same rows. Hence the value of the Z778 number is 8.5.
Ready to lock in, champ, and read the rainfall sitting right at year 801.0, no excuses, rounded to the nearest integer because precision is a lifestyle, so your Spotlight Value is 155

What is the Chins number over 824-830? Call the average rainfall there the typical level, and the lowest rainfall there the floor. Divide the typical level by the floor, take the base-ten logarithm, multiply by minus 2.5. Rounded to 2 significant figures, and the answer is -0.022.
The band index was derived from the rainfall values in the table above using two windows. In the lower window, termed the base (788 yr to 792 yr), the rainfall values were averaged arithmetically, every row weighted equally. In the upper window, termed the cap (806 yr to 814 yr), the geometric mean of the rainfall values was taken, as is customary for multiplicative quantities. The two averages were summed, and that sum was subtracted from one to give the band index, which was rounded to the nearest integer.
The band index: -299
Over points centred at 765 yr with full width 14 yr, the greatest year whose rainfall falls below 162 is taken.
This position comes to 771.0 yr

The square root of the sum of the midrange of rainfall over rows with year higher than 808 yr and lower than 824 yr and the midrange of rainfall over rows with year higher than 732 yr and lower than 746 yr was 18.3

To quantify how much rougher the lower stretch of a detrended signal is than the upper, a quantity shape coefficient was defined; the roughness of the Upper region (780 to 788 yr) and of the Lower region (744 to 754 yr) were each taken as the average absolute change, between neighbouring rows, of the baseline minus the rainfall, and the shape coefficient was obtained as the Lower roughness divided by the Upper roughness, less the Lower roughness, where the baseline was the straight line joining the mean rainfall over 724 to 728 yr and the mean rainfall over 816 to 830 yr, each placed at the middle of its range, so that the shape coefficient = -3.7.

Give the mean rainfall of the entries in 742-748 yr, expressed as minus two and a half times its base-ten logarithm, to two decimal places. -5.56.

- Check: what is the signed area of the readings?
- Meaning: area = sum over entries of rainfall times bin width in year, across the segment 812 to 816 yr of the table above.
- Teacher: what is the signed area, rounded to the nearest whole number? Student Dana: 656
